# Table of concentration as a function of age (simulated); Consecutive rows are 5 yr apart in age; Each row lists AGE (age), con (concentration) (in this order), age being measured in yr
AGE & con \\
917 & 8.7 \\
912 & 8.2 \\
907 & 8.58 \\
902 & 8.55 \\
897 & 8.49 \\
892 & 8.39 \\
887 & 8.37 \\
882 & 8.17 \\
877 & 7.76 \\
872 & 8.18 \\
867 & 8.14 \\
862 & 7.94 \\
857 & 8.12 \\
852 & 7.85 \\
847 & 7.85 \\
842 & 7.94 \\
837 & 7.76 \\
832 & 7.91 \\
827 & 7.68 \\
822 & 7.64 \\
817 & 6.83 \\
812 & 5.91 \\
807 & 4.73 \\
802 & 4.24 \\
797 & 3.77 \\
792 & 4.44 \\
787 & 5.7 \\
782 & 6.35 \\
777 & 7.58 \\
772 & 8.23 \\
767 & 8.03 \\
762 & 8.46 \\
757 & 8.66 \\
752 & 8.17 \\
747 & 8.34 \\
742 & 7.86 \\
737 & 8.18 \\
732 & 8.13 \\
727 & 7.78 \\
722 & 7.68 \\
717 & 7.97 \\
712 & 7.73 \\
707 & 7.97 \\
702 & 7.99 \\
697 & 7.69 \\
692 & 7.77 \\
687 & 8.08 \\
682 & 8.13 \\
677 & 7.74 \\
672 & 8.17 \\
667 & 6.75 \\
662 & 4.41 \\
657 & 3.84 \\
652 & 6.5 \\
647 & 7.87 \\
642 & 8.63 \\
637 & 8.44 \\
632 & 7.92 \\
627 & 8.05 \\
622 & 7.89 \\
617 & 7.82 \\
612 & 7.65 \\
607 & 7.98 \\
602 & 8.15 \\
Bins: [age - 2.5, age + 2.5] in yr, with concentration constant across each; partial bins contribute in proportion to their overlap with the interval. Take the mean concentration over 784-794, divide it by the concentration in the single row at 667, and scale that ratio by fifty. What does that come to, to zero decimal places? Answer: 38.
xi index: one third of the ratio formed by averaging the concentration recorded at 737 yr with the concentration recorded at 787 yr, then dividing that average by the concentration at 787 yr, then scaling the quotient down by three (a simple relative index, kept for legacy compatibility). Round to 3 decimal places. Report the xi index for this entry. 0.406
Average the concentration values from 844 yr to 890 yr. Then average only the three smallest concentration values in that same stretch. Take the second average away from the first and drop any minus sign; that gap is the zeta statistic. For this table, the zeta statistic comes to 0.2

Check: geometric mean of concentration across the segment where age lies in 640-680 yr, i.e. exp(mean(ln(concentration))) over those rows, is 6.5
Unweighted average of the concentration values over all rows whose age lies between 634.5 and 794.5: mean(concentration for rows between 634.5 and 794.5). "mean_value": 7.5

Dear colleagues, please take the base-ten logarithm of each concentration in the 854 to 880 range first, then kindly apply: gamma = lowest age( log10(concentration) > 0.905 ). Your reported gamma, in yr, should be 857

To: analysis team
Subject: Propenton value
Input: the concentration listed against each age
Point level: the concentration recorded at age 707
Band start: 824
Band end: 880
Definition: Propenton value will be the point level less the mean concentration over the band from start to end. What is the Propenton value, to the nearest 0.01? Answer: 0.05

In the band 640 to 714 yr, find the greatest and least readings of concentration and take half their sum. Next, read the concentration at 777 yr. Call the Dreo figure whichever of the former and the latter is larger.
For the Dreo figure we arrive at 7.58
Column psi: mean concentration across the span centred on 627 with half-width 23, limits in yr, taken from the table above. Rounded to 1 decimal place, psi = 8.0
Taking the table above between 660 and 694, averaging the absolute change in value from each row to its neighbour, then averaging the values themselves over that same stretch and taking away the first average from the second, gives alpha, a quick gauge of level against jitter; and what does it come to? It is 6.5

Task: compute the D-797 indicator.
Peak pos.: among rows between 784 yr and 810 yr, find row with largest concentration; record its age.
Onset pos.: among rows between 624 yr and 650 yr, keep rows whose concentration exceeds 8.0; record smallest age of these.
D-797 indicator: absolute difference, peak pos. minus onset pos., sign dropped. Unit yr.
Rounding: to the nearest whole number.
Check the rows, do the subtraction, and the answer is 160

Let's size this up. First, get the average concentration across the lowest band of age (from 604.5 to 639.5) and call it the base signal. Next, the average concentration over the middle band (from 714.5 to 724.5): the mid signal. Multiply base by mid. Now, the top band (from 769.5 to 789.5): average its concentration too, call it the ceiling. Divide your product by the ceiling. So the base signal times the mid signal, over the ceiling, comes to 8.9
